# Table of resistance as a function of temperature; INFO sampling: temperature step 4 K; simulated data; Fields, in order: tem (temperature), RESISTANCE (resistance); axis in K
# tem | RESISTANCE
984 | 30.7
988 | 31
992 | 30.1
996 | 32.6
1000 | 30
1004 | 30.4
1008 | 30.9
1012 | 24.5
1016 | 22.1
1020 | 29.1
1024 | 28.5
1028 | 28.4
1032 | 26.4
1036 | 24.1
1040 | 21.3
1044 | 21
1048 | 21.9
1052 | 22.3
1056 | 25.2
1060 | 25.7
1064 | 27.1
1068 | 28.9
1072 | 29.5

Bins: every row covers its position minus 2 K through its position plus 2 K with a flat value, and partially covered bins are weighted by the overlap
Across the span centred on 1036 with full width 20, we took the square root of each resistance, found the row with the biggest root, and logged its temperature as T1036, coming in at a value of 1028 K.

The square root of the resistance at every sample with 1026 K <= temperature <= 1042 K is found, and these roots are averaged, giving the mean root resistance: 5.00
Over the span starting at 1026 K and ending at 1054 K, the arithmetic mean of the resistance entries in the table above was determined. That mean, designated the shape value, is 24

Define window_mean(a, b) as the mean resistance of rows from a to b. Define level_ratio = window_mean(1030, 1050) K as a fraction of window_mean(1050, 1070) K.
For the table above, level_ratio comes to 0.89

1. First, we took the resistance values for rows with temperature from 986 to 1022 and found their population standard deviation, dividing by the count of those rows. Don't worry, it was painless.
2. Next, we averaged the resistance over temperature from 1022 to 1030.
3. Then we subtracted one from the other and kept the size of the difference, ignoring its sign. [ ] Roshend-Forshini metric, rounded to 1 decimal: 25.2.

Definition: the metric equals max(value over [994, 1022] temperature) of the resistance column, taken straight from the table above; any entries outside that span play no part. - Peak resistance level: 32.6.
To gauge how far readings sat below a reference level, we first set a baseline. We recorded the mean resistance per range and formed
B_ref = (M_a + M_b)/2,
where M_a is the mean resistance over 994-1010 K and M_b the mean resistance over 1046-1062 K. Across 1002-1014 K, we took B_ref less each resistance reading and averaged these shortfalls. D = -1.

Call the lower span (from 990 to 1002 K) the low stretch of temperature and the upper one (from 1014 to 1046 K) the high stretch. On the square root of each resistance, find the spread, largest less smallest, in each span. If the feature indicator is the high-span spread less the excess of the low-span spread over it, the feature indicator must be 1.39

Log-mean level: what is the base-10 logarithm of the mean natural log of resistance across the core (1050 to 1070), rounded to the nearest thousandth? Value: 0.512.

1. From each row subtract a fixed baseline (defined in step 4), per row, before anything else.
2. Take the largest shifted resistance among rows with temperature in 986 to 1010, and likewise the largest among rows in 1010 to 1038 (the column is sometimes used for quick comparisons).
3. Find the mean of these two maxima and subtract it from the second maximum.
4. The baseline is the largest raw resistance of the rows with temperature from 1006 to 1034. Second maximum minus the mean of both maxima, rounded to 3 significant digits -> -1.75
